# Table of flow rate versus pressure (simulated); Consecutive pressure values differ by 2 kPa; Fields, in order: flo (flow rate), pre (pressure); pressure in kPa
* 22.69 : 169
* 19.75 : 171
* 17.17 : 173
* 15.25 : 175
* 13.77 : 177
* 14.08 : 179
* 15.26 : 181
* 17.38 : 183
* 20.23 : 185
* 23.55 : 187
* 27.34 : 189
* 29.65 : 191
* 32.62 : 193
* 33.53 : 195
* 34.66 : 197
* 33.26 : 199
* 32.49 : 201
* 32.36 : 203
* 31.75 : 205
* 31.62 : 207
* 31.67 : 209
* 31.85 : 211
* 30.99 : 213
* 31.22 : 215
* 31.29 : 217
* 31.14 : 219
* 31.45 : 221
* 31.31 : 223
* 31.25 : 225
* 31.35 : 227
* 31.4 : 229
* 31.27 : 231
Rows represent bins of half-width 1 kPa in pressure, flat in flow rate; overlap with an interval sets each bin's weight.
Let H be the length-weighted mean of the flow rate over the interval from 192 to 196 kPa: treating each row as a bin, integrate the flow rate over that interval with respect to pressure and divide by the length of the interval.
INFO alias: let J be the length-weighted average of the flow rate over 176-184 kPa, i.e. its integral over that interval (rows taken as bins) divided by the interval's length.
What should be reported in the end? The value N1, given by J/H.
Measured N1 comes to 0.5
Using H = 33.1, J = 15.1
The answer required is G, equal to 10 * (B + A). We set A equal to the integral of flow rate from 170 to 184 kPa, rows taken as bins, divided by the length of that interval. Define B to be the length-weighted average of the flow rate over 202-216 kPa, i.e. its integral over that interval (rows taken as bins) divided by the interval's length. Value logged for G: 477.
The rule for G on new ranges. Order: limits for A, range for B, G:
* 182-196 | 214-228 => 576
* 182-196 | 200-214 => 581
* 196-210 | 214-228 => 638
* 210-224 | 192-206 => 643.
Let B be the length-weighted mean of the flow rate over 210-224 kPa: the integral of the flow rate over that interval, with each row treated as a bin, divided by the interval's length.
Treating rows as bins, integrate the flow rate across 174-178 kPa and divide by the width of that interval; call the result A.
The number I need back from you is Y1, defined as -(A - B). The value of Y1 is 16.8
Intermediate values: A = 14.5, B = 31.3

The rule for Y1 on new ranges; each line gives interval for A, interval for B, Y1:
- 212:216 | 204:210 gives 0.6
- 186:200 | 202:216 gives 1.0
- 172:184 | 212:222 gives 15.7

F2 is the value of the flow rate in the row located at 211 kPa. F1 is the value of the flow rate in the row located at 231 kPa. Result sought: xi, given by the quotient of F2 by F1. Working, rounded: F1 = 31.27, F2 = 31.85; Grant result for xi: 1.02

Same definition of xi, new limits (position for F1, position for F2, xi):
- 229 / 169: 0.72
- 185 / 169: 1.12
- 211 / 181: 0.48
